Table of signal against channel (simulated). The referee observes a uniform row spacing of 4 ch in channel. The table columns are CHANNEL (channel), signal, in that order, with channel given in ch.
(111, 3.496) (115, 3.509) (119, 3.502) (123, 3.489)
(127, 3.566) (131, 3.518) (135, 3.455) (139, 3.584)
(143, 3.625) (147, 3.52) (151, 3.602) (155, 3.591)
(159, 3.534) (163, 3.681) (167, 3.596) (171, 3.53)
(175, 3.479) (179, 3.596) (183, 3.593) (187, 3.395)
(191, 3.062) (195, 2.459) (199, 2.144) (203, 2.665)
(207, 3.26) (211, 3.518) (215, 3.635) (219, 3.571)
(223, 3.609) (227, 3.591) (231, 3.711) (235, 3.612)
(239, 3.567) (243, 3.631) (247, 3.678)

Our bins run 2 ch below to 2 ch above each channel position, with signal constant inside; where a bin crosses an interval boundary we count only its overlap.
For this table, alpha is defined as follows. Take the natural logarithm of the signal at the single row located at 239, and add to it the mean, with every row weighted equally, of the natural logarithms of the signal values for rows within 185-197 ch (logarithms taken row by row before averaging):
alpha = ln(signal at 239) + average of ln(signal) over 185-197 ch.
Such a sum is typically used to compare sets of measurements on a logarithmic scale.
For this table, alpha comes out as 2.35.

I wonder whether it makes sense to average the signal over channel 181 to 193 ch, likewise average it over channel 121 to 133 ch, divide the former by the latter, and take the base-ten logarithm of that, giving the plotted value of -0.02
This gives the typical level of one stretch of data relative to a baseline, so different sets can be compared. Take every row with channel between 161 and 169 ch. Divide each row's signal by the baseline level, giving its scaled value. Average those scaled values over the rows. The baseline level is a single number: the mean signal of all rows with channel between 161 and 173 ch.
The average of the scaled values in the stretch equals 1.01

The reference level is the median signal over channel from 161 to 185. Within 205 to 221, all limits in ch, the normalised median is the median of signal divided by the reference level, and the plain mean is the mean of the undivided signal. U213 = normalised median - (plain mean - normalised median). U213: -1.52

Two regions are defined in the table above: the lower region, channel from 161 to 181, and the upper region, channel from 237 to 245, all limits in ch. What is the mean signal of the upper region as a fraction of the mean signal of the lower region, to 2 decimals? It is 1.01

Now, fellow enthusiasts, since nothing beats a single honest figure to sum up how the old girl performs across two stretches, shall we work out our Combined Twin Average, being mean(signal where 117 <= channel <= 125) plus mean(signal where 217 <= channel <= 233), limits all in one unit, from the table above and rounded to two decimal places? 7.12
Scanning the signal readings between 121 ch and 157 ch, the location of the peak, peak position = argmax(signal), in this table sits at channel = 143 ch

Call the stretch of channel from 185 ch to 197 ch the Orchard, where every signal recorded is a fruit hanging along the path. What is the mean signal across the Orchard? 2.97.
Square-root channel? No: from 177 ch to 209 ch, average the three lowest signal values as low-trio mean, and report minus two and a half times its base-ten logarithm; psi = -0.96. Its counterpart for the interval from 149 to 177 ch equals -1.36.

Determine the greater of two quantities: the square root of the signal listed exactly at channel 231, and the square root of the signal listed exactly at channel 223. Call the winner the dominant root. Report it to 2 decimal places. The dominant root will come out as 1.93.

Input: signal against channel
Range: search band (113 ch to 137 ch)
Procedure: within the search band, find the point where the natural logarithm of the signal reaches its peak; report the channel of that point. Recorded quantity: 127 ch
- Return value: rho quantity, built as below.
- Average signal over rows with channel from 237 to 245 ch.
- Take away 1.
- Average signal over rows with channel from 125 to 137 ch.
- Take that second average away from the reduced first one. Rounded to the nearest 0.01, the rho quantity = -0.91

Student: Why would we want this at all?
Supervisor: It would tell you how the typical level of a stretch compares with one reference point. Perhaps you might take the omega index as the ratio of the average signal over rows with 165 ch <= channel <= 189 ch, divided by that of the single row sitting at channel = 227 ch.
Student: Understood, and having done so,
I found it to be 0.98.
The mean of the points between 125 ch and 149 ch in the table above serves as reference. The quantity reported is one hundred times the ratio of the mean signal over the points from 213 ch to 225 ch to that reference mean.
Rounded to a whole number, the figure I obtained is 102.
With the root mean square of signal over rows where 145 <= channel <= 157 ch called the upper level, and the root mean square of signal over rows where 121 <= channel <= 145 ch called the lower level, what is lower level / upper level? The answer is 0.99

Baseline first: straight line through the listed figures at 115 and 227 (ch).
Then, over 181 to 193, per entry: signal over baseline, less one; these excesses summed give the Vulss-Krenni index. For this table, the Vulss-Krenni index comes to -0.178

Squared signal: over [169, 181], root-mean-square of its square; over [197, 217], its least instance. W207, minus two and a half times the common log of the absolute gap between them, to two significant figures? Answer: -2.2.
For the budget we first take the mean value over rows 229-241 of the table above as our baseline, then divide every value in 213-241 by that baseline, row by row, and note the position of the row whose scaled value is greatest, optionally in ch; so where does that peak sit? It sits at 231 ch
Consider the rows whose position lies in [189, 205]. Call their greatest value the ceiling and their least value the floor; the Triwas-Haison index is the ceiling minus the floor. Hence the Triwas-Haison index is 0.92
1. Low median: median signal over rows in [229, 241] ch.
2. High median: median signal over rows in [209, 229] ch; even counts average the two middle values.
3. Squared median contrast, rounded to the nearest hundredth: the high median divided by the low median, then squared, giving 0.99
